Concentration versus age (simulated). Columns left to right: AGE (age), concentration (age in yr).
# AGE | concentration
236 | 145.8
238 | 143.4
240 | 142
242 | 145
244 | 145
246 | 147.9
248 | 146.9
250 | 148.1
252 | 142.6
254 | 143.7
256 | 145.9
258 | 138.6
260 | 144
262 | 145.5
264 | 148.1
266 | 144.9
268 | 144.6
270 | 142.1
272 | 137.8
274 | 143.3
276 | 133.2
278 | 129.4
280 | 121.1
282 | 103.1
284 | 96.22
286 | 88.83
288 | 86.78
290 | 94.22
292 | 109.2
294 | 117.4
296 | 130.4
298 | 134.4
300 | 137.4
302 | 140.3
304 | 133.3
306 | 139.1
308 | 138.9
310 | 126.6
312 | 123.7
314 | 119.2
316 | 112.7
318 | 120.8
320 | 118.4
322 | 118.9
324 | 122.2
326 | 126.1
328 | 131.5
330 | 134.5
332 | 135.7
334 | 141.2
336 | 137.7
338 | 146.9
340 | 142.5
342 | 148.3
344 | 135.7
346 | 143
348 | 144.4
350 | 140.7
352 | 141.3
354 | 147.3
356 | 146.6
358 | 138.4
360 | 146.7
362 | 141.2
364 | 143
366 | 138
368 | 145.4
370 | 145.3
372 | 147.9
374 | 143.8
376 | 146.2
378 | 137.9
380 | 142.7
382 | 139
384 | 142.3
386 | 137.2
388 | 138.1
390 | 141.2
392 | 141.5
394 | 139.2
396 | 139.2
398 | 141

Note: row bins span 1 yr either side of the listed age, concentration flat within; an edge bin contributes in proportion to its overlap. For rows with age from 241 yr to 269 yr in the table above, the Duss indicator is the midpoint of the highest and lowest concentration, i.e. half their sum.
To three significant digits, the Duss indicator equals 143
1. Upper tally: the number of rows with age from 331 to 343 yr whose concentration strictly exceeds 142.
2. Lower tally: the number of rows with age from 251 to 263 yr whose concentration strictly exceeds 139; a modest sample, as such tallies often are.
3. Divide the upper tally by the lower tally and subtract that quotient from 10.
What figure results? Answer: 9.4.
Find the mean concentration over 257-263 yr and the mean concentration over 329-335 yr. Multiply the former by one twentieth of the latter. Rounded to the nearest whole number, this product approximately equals 978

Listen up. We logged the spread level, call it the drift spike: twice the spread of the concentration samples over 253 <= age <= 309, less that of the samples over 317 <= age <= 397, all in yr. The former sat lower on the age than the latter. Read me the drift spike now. 30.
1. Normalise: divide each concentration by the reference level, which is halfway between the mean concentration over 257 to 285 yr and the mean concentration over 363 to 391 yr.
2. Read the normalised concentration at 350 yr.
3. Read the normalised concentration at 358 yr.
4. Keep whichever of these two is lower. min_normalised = 1.00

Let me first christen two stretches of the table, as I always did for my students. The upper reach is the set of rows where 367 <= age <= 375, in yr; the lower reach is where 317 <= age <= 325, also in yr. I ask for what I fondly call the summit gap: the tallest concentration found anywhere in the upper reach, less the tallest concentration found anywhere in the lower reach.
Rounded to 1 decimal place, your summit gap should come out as 25.7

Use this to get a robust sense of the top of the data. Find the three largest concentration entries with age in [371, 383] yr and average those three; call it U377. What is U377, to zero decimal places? 146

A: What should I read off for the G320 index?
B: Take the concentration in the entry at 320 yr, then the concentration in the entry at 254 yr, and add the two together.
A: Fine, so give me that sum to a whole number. 262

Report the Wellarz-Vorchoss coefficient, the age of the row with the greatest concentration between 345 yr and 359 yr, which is 354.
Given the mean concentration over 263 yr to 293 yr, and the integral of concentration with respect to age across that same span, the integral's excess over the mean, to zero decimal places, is 3524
